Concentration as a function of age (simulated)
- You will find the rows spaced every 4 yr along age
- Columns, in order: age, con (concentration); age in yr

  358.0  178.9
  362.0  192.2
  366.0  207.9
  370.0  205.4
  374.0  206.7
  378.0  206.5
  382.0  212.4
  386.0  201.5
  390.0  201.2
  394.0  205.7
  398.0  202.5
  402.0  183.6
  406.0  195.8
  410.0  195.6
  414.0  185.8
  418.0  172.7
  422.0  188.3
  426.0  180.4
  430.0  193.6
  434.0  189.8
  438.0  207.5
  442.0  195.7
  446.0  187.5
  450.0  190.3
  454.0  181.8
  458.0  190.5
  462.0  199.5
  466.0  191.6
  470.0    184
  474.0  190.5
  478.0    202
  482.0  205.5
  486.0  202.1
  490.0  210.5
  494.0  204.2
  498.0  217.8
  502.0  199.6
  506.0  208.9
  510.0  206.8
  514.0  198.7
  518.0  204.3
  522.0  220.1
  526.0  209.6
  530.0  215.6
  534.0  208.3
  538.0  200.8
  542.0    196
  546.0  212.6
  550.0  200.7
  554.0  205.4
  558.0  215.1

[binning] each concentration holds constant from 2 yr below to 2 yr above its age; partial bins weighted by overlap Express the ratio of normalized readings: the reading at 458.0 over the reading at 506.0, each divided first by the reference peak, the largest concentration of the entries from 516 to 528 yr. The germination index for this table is 0.91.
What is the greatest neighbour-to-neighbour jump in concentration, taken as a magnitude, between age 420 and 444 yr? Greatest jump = 18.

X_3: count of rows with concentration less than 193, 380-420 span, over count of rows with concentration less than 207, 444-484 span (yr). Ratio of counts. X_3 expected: 0.30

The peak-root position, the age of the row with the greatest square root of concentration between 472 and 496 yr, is 490.0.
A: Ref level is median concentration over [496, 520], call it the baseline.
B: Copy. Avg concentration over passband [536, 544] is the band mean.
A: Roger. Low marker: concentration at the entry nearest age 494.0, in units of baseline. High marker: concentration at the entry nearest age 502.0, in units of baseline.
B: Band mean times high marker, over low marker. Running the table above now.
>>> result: 194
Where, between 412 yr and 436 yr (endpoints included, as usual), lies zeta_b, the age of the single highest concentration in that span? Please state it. 430.0 yr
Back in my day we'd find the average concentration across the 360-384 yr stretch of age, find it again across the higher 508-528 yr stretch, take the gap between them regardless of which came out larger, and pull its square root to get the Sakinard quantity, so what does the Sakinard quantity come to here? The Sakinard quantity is 1.6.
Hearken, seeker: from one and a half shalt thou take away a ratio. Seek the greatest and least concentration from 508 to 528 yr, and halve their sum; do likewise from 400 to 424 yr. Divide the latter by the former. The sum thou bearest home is 0.62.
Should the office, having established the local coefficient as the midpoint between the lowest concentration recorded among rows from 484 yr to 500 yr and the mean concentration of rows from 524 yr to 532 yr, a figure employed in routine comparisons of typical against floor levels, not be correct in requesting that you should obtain 207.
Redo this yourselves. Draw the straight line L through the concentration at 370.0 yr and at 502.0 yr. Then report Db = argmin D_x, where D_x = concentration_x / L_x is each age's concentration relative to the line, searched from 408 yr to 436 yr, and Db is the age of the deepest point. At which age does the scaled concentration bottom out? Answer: 418.0 yr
